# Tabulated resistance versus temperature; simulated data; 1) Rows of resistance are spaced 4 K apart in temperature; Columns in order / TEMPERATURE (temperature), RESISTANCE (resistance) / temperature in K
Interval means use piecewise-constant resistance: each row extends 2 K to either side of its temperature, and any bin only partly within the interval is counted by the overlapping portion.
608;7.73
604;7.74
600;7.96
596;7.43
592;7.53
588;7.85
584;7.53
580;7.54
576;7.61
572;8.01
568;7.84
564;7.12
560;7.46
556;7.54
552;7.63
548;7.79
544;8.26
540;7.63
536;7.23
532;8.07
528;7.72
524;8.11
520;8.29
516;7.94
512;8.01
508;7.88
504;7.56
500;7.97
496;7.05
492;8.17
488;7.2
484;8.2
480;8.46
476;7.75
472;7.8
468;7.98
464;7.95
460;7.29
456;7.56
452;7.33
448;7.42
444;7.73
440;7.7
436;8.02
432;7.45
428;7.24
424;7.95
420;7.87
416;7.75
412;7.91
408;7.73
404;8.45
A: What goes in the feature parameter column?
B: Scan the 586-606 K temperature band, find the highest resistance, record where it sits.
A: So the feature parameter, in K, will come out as 600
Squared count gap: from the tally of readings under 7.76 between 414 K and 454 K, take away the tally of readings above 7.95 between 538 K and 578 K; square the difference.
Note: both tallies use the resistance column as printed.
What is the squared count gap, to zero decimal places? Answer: 25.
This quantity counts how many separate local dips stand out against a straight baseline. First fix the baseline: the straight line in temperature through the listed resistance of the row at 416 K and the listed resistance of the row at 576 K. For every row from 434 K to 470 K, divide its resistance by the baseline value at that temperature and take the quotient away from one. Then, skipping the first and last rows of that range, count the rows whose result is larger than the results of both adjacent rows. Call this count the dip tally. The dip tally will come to 3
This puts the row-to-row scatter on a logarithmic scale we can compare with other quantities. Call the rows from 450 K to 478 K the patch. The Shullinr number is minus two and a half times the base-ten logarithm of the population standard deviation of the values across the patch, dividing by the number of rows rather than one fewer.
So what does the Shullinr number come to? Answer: 1.5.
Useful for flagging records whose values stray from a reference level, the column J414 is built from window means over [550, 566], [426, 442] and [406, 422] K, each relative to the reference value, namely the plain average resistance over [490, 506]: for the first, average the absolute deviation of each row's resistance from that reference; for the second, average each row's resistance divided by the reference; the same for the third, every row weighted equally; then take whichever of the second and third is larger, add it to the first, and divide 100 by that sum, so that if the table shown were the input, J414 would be 79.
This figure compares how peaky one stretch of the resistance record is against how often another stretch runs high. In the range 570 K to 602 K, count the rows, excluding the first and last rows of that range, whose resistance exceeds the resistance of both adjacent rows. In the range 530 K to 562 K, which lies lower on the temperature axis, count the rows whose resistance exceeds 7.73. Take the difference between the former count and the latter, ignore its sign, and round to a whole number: 2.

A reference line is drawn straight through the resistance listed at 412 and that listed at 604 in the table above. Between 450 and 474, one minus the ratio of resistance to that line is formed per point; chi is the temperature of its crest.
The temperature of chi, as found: 460 K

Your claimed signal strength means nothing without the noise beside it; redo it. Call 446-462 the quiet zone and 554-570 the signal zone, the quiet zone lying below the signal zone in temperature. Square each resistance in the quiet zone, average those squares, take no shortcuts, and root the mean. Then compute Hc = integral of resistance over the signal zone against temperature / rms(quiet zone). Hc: 16.2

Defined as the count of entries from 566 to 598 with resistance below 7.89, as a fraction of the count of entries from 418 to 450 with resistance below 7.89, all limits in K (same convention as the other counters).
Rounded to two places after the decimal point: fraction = 1.17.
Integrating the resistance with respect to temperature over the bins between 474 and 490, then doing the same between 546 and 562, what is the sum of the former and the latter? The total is 248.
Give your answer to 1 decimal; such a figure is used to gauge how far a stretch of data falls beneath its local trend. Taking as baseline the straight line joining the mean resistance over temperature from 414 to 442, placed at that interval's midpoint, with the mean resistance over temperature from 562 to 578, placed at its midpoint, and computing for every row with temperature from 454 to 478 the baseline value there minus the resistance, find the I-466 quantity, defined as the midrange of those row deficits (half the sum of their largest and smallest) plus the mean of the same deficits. 0.0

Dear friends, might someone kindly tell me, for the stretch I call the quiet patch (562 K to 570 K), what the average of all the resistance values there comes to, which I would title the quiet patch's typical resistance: 7.48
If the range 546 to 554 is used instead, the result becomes 7.71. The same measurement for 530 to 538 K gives 7.65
